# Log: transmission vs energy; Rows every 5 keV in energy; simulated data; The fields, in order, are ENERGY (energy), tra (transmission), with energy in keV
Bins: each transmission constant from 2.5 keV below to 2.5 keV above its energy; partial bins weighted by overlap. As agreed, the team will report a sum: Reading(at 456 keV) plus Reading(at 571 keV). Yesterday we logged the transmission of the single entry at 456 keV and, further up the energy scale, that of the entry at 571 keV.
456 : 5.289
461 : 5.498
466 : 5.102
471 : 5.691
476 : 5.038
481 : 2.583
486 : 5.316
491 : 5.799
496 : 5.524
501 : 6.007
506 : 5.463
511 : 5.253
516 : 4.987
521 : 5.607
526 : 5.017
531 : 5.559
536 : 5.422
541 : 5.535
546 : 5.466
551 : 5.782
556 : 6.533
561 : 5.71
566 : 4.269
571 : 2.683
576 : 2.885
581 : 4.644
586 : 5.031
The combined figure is 8.0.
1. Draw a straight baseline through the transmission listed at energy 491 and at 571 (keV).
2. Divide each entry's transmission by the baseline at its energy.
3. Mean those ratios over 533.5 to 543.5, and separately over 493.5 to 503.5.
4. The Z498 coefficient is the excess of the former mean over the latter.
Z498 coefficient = 0.34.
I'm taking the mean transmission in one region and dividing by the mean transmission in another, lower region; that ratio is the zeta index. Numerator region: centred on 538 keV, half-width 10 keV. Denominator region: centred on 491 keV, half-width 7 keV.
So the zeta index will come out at 0.99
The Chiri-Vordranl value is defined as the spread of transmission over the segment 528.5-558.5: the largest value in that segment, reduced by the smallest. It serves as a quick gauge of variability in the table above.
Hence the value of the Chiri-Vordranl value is 1.1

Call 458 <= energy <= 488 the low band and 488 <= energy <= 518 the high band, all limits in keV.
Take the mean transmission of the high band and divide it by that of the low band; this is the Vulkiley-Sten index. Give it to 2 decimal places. 1.13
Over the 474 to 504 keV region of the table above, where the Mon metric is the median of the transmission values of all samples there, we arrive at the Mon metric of 5.42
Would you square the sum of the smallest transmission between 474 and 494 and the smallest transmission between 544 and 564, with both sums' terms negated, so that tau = 65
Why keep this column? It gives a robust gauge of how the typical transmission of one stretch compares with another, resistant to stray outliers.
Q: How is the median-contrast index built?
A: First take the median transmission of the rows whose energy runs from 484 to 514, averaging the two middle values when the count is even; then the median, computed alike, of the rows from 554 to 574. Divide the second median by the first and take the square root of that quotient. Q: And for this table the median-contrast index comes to 0.95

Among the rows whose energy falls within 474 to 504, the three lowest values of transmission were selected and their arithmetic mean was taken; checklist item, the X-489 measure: 4.3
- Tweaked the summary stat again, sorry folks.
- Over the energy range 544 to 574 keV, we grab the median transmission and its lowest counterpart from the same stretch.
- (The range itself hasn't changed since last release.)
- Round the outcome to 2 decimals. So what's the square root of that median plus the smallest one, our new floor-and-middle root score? 2.88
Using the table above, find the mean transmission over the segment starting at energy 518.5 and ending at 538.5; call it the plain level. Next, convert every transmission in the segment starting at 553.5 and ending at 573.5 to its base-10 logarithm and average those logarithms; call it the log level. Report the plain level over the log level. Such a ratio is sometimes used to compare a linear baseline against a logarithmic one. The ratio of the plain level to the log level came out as 8.2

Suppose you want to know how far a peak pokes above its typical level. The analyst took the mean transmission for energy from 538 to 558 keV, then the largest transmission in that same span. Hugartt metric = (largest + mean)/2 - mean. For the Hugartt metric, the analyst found 0.4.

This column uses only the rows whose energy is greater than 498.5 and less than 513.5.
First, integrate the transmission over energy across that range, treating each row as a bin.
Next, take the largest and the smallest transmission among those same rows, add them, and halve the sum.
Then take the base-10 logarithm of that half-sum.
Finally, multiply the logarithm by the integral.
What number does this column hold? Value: 62.8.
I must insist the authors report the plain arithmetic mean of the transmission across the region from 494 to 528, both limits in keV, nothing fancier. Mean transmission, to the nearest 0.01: 5.41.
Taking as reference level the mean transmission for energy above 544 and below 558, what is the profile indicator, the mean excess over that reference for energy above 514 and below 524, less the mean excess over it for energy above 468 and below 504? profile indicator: 0.2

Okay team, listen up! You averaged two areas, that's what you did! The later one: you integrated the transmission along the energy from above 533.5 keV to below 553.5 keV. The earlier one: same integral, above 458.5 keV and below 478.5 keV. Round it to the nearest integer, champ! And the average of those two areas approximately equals 109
